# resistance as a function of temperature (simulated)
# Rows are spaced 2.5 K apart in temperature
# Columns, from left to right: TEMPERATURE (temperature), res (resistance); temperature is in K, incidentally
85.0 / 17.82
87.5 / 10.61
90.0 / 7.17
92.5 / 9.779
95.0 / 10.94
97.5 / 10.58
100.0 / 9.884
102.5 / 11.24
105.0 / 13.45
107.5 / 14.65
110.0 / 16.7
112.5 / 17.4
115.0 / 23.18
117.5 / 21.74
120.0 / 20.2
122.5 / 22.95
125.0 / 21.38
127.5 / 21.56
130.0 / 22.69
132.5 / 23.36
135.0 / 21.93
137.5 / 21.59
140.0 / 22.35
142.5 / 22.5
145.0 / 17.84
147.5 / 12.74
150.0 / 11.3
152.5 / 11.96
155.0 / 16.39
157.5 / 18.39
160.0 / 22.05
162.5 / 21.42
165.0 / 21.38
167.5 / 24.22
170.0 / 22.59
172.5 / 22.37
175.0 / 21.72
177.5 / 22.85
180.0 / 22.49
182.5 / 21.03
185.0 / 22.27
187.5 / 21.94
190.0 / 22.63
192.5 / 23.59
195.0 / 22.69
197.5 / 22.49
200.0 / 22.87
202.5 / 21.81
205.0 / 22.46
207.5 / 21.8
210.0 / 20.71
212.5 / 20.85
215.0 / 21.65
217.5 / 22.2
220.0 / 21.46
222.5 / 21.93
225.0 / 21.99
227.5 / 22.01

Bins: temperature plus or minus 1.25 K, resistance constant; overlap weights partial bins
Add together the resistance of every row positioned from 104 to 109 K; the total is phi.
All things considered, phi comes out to 28.1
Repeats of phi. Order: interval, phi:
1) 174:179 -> 44.6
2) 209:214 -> 41.6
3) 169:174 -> 45.0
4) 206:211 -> 42.5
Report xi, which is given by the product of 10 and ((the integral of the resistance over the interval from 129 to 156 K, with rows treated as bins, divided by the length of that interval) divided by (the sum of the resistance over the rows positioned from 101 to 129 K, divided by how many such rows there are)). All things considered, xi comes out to 10.0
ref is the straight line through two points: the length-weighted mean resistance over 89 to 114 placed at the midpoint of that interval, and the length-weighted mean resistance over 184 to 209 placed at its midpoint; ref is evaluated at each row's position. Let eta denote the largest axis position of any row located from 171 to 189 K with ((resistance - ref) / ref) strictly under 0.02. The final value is 182.5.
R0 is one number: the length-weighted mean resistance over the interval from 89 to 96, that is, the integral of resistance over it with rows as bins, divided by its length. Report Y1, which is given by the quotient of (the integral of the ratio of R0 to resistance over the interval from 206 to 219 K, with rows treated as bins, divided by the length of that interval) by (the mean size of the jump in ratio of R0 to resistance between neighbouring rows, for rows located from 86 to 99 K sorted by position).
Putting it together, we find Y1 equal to 2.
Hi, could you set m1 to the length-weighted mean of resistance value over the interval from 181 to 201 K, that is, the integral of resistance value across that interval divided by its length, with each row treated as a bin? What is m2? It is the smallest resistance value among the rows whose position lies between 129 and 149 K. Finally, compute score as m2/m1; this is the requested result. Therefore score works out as 0.57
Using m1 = 22.4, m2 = 12.74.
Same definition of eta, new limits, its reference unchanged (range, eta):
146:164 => 157.5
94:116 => 102.5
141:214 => 212.5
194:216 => 215.0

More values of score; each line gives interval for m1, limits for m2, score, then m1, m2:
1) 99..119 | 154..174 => 1.01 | 16.2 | 16.39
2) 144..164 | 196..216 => 1.25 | 16.6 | 20.71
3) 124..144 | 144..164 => 0.51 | 22.1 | 11.3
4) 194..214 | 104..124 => 0.61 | 21.9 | 13.45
